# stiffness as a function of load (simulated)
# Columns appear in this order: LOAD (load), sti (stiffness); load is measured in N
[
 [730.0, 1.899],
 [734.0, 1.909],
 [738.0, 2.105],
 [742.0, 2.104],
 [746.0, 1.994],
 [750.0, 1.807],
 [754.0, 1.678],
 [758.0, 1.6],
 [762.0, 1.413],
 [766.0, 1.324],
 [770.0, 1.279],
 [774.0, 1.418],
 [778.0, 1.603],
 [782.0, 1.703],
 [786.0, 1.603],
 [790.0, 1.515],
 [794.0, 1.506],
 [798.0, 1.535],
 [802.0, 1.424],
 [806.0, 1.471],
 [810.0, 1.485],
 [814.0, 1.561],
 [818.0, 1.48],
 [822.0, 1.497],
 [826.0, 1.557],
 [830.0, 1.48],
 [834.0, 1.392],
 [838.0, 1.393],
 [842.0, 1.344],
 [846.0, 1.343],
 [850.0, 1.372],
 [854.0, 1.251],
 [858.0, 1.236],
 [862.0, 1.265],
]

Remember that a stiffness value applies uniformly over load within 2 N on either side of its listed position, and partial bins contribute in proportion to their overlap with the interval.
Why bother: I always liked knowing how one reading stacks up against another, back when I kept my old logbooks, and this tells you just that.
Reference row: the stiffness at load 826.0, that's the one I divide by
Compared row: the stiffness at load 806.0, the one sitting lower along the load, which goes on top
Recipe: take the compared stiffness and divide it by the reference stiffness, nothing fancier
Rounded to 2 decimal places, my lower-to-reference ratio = 0.94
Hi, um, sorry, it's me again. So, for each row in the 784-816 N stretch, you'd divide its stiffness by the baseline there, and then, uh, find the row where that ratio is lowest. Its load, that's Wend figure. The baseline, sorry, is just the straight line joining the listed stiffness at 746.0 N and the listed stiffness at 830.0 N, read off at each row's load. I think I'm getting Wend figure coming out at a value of 802.0 N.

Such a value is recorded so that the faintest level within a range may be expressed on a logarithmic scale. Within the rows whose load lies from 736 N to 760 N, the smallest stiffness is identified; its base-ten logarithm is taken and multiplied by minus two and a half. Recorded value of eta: -0.51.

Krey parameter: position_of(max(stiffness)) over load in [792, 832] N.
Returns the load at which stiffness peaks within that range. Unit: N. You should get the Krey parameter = 814.0 N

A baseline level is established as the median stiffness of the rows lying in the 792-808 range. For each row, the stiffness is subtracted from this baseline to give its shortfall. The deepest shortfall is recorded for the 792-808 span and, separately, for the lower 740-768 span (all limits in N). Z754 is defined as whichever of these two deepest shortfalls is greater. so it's 0.16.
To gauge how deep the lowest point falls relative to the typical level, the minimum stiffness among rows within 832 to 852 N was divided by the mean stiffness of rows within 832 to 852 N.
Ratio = 0.98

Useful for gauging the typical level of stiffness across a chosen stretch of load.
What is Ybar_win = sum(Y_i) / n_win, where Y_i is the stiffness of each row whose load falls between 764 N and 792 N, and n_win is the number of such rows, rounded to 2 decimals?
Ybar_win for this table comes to 1.49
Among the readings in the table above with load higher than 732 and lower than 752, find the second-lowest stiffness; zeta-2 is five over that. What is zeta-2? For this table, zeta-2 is 2.62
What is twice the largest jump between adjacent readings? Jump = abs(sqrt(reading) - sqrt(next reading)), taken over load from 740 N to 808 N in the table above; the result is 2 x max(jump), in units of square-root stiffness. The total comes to 0.152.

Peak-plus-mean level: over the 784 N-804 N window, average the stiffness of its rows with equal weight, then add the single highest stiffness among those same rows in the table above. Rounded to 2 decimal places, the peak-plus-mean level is 3.12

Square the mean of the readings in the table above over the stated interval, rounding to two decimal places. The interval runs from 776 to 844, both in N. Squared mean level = 2.26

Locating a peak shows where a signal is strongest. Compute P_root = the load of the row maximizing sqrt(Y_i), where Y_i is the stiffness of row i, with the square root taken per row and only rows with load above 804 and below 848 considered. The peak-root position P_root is 814.0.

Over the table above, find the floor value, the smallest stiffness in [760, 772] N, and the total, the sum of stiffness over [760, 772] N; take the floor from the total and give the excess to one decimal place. 2.7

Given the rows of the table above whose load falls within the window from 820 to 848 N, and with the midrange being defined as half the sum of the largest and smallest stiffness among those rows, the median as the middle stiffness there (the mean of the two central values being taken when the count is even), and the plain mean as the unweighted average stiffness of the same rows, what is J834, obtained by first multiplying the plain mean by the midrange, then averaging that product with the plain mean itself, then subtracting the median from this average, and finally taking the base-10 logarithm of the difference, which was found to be -0.45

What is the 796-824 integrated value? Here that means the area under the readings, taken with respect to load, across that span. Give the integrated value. 42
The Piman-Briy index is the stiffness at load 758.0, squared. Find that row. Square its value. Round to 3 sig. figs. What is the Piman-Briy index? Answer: 2.56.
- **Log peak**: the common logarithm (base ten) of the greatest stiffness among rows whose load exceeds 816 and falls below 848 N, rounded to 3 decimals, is 0.192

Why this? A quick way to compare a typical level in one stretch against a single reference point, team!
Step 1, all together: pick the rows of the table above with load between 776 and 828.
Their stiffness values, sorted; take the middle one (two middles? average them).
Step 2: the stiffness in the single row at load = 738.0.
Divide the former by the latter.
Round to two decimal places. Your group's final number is 0.72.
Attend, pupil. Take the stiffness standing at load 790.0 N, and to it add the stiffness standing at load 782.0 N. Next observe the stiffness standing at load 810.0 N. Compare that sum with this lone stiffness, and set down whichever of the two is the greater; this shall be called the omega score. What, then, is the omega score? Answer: 3.22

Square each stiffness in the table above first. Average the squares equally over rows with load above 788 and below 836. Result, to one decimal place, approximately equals 2.2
